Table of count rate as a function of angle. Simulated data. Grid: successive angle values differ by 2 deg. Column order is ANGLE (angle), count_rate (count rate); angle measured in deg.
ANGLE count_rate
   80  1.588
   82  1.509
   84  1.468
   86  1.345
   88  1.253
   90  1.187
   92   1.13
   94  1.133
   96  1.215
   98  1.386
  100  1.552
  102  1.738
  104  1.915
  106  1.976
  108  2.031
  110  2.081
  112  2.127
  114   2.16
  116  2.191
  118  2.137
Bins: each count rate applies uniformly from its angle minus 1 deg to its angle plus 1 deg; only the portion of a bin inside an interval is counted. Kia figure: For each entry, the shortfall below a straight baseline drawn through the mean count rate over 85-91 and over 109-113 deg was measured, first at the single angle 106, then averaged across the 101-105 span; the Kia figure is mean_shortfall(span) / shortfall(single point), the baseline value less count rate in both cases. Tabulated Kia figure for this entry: 0.3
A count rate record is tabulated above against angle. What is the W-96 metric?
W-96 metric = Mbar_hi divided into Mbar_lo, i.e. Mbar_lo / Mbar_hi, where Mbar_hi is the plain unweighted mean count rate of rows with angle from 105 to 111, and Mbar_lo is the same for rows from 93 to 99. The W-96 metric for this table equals 0.61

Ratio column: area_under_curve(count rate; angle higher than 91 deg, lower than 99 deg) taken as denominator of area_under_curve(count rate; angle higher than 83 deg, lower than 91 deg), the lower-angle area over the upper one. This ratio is 1.1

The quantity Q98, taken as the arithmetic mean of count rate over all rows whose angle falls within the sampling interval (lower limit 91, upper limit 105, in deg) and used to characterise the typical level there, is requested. 1.4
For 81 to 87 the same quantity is 1.4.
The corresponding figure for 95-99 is 1.3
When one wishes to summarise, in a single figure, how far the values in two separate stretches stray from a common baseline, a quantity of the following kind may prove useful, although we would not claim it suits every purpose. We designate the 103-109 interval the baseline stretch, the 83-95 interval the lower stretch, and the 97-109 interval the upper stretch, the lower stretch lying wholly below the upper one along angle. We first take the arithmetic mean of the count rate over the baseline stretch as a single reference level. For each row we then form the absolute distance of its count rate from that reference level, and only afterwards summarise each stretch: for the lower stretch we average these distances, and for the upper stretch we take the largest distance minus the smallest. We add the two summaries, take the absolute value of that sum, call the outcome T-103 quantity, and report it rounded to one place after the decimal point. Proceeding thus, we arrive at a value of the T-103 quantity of 1.3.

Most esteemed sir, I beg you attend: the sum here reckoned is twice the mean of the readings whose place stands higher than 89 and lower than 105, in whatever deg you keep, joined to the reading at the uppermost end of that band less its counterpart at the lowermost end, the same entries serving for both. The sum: 3.5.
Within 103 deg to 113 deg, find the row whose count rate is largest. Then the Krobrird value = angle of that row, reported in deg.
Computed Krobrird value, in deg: 112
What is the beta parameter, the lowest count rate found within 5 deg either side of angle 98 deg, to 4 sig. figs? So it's 1.133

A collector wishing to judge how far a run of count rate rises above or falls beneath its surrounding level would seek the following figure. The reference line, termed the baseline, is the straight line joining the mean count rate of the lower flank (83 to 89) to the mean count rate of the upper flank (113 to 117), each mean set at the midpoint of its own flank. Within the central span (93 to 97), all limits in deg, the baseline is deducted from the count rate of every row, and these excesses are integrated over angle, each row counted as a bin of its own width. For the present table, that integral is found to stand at -1.7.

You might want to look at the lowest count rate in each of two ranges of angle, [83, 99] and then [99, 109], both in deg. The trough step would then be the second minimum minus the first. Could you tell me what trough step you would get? 0.42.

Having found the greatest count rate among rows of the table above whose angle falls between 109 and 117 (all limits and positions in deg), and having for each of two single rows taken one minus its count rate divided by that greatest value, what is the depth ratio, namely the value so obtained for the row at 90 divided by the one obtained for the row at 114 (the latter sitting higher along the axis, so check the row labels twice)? 32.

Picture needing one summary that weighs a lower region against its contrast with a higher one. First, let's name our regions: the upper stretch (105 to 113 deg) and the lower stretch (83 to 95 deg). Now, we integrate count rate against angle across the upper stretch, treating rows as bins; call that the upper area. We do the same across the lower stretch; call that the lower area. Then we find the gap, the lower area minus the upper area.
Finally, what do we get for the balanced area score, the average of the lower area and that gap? 6.8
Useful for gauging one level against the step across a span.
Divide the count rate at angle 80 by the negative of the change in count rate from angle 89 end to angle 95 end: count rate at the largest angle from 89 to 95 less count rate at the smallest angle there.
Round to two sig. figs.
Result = 29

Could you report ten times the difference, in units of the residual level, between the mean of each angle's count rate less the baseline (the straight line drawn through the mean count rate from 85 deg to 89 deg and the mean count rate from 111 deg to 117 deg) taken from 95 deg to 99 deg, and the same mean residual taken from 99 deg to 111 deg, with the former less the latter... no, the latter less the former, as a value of 3.3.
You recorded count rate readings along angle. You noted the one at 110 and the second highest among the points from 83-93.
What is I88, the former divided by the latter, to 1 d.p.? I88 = 1.5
